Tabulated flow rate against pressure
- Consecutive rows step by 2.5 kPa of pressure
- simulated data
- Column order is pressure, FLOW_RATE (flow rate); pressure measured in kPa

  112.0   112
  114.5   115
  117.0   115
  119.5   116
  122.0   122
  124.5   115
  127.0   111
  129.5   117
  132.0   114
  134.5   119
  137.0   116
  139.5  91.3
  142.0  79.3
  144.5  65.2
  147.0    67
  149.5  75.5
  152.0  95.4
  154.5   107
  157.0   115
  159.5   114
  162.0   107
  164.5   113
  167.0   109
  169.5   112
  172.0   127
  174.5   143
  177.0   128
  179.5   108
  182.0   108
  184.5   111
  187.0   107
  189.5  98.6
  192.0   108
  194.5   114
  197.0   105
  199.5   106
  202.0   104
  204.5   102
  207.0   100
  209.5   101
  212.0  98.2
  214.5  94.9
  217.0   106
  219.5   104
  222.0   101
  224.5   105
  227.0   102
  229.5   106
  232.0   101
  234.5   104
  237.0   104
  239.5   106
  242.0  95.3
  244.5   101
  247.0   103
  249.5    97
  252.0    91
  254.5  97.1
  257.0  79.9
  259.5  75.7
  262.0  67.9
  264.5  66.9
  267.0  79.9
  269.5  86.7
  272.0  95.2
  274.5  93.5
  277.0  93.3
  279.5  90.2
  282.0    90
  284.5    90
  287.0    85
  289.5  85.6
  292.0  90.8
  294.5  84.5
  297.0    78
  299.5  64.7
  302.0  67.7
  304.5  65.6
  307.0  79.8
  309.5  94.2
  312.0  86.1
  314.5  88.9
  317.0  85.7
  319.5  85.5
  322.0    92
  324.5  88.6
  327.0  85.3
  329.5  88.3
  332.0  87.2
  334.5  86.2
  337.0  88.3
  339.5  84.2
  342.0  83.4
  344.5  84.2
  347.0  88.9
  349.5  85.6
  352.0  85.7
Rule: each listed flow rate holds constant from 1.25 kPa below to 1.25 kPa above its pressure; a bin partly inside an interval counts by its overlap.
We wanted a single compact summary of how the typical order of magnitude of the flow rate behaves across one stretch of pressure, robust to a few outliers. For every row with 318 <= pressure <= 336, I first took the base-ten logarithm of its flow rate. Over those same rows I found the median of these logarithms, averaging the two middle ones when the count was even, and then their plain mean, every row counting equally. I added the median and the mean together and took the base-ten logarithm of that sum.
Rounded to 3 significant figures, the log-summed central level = 0.589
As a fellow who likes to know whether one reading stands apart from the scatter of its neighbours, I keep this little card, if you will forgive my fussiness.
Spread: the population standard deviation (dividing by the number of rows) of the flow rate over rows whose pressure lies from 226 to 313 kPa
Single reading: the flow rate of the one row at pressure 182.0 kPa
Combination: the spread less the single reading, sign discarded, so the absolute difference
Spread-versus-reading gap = 96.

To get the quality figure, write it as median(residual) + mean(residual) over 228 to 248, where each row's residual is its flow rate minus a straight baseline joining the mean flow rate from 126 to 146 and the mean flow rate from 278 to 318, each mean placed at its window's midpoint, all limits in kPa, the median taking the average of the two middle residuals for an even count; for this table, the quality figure 27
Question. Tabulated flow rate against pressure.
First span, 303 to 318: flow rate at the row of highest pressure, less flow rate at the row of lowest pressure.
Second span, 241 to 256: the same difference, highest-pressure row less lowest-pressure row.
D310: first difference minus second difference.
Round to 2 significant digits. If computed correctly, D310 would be 18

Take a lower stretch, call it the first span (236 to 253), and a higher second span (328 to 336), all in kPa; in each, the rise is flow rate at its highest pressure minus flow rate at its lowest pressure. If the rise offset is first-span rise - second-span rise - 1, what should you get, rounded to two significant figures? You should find -12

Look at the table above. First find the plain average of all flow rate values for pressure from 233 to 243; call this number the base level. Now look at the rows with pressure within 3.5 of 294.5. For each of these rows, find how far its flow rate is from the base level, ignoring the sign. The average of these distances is 18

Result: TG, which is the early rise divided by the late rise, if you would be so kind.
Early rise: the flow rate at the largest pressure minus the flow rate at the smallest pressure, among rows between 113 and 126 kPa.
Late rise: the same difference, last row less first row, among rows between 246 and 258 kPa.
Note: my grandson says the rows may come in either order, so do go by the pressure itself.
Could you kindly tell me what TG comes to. 0.00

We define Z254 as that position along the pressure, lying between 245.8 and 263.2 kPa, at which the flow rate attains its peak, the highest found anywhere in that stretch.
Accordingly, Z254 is 247.0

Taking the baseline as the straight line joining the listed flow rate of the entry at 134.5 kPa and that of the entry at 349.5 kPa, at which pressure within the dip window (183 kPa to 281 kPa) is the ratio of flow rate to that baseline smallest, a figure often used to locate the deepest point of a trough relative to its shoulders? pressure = 264.5 kPa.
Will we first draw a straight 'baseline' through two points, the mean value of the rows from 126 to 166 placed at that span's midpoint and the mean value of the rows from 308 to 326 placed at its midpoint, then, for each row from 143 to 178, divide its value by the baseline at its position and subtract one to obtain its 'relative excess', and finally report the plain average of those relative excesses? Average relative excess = 0.06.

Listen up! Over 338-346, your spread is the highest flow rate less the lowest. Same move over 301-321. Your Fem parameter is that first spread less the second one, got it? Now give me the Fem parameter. -28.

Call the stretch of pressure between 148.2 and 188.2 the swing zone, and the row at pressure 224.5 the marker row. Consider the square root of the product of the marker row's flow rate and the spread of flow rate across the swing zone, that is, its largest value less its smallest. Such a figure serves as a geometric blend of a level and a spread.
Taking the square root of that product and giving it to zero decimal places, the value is 84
